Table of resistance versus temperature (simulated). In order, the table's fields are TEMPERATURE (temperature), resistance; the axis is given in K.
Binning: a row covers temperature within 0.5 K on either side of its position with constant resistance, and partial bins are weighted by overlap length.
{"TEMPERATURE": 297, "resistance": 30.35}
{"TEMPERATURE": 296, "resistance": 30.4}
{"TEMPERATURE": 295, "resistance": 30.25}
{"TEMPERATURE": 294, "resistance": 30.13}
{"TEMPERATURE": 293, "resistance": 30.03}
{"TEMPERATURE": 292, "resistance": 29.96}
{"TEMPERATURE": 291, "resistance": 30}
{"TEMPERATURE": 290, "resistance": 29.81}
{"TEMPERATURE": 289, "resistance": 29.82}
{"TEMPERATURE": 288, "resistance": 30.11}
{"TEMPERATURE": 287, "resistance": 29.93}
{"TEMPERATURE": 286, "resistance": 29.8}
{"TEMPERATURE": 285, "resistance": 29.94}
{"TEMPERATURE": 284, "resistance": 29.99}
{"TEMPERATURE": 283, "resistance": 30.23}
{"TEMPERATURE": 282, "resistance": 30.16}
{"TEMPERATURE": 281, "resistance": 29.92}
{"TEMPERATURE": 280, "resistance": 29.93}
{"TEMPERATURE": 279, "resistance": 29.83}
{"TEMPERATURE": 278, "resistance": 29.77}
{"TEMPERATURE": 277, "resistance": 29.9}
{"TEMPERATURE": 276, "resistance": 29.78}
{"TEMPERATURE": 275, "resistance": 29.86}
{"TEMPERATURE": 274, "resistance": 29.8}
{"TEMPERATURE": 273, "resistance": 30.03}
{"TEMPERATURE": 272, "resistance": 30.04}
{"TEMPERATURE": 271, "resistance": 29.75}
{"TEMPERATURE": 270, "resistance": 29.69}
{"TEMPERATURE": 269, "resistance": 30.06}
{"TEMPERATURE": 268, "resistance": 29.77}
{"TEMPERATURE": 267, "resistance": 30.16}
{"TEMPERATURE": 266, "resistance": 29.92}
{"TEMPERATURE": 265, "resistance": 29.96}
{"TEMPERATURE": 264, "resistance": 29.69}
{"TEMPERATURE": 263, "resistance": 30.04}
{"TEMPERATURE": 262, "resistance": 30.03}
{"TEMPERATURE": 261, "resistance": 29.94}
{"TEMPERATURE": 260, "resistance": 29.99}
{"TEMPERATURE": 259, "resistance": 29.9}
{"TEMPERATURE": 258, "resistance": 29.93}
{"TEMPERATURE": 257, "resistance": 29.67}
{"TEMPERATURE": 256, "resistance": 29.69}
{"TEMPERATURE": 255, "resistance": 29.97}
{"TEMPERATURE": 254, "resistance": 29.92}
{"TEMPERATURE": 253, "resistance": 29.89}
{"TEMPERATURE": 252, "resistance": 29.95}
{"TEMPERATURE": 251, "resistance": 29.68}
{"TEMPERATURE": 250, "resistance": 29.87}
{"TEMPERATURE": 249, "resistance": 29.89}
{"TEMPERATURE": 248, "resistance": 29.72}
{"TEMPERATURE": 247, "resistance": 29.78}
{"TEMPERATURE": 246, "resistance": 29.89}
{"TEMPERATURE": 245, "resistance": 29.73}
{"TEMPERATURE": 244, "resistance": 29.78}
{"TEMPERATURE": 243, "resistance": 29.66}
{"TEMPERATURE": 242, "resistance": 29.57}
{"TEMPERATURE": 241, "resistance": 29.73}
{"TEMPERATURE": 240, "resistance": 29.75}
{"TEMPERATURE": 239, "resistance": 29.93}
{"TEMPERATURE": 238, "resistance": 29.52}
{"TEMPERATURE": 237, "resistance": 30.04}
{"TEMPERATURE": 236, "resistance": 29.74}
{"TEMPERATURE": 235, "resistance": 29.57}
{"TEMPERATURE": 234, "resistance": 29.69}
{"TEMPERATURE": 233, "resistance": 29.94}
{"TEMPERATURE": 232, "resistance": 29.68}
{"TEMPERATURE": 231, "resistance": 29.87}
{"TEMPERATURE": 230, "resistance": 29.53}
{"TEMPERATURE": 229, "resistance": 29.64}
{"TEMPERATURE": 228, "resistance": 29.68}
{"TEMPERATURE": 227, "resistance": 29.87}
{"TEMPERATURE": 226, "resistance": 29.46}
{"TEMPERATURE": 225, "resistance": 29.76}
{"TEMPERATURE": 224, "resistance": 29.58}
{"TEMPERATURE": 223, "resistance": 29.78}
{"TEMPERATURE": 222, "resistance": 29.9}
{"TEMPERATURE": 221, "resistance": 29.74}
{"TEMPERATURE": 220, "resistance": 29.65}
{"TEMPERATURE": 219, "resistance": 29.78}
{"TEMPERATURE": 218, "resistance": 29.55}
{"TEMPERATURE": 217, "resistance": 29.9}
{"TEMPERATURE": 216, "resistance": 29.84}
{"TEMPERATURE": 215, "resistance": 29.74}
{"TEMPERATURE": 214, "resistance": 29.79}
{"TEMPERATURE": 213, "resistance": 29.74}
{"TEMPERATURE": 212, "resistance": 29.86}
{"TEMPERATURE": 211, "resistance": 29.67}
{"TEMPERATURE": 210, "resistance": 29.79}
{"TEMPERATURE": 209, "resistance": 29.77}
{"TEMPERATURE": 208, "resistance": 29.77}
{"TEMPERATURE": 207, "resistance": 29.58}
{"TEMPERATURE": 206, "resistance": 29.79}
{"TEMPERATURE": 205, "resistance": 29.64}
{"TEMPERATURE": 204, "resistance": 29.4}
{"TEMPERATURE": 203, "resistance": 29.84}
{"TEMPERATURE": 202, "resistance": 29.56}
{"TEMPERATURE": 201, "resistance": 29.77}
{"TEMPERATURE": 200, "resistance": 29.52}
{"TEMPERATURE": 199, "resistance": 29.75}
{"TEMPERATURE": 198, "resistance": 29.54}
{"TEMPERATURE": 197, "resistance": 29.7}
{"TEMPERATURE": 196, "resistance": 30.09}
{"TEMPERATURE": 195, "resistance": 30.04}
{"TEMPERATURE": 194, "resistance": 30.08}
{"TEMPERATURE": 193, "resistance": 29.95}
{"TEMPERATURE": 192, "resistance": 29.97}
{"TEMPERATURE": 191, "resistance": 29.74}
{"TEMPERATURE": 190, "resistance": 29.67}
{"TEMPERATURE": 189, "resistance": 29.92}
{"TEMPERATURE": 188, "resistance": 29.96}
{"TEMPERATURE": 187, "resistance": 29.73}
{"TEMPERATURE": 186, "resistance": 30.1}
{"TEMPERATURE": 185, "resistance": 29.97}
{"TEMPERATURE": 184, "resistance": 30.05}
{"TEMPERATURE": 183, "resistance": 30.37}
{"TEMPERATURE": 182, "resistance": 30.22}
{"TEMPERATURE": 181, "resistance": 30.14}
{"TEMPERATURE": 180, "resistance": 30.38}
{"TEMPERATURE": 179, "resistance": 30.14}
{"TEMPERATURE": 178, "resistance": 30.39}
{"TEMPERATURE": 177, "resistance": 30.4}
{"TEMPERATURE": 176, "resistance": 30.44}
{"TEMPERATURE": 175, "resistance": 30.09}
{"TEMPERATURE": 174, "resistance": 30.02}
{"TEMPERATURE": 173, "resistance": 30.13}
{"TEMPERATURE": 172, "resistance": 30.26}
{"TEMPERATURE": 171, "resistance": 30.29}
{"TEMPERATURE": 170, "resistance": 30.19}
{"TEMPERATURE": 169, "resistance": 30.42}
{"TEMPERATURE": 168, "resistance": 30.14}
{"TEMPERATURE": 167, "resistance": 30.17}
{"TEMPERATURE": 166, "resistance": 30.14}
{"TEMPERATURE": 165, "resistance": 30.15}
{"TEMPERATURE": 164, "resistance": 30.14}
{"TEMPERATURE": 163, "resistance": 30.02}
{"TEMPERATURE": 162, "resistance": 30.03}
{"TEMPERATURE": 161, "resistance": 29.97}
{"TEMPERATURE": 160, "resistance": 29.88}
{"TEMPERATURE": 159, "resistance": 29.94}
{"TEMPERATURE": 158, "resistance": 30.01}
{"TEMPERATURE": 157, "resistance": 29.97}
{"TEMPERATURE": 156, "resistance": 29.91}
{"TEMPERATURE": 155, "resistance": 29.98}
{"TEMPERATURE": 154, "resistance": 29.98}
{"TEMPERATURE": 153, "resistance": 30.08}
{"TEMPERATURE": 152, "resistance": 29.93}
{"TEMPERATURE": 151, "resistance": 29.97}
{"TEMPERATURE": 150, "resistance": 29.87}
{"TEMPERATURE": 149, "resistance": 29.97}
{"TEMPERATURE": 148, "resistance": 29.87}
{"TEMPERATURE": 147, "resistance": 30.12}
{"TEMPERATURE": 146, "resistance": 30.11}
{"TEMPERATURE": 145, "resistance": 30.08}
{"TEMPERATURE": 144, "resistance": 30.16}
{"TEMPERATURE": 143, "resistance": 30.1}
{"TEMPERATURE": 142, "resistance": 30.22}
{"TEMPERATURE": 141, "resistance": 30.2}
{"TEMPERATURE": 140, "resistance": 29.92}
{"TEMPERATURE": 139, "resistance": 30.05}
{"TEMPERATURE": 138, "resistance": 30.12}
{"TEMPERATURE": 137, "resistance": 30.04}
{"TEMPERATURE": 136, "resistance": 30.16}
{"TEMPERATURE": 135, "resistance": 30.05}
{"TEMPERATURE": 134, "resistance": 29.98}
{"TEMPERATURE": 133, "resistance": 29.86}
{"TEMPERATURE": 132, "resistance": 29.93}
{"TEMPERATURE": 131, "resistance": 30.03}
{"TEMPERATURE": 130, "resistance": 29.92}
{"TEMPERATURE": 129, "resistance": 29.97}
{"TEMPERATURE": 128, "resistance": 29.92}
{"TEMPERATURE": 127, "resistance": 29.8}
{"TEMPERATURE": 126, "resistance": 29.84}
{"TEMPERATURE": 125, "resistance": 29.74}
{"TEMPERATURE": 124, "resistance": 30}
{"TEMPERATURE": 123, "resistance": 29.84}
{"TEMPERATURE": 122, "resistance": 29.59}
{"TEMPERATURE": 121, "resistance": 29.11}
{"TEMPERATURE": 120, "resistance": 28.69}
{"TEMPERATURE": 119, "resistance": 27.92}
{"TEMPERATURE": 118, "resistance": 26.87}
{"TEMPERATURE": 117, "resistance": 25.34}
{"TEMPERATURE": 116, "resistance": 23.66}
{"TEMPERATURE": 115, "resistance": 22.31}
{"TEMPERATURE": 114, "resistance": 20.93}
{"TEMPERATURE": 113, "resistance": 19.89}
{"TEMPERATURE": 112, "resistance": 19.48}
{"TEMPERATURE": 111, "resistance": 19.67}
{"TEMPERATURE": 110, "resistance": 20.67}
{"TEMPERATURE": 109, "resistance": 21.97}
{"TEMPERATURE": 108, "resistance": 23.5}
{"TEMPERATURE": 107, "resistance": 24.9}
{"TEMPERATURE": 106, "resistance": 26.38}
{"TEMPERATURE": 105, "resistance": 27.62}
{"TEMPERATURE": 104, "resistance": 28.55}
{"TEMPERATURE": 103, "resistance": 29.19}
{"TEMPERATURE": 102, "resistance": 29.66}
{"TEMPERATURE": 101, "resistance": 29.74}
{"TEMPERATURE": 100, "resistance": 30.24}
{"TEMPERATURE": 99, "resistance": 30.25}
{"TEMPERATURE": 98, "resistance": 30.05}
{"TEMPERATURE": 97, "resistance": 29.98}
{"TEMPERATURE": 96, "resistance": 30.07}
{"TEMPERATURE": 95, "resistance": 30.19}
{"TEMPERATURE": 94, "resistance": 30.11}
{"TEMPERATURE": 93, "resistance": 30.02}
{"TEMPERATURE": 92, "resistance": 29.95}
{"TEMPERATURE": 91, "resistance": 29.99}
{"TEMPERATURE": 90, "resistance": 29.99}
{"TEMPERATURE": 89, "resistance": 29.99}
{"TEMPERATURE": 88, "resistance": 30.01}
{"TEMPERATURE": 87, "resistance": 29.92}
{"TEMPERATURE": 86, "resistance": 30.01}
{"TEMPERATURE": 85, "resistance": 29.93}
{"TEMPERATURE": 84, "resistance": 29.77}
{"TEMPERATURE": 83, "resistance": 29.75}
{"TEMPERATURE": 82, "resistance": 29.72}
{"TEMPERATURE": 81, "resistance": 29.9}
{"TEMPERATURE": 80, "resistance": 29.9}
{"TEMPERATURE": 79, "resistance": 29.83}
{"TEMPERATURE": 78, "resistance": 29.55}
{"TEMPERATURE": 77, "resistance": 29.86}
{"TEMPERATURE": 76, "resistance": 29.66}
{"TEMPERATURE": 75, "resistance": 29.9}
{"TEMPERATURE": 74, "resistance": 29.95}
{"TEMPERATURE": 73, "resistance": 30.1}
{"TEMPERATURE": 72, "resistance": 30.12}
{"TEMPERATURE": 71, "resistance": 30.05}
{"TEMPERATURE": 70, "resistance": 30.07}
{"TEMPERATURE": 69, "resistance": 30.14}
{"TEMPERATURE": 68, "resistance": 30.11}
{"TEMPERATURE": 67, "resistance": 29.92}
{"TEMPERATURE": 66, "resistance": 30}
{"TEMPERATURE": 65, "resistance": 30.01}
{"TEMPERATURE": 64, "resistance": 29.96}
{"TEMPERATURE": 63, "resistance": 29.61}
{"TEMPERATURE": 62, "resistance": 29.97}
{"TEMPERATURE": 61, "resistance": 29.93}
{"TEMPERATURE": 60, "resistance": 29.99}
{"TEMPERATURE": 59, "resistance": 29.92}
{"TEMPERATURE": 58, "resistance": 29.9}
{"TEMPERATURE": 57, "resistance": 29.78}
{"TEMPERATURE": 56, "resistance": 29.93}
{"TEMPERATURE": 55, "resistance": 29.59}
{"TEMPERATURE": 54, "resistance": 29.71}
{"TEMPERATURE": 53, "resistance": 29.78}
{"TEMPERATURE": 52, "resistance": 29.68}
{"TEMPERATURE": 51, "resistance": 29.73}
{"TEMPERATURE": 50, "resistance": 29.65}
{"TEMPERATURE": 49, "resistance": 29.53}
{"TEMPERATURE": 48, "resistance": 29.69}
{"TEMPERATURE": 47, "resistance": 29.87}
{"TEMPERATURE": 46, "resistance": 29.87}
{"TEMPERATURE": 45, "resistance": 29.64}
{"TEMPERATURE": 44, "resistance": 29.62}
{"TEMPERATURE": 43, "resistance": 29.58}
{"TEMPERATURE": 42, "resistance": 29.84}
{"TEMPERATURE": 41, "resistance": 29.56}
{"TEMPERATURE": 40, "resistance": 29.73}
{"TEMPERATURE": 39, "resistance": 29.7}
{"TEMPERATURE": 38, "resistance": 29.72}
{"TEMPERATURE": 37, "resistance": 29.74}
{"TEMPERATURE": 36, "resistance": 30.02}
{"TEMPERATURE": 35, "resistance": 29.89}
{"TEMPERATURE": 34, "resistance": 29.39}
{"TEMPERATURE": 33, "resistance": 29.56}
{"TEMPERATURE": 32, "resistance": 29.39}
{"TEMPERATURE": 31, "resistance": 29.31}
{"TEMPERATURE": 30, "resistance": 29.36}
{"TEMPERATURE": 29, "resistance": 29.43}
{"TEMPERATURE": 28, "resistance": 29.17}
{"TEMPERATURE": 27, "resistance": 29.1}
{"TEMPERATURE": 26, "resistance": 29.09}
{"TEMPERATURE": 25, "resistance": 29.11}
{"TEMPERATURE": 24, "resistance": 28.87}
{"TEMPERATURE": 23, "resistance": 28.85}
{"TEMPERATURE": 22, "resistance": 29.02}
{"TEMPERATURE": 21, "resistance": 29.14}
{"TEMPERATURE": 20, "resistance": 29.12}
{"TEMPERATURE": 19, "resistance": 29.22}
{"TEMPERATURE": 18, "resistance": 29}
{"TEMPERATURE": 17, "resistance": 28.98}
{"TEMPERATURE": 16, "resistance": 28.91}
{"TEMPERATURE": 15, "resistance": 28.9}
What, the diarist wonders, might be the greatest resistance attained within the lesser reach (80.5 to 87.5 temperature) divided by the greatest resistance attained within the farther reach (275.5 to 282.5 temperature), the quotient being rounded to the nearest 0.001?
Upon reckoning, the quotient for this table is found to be 0.995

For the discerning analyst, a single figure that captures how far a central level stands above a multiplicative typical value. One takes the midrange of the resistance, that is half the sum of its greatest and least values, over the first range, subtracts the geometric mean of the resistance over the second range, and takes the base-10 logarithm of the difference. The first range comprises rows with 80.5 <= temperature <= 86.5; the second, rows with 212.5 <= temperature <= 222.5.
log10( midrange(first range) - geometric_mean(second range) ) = -1.0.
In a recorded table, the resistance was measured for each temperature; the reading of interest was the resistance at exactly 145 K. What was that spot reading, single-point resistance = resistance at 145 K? 30.08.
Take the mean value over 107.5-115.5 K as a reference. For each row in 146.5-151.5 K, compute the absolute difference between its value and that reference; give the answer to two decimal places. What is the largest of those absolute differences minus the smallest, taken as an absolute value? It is 0.25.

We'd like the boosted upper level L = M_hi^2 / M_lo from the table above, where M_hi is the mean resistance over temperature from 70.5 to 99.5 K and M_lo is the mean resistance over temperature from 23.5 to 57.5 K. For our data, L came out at 30.3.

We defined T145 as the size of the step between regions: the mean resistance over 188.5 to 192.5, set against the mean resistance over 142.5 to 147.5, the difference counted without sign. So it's 0.29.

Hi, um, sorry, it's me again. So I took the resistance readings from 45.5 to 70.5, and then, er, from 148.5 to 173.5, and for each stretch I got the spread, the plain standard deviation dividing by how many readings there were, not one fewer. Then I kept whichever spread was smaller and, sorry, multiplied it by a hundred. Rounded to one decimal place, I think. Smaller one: 13.5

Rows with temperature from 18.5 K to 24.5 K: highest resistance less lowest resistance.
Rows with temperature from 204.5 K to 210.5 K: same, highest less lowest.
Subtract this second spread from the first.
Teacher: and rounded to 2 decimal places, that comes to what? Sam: 0.16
